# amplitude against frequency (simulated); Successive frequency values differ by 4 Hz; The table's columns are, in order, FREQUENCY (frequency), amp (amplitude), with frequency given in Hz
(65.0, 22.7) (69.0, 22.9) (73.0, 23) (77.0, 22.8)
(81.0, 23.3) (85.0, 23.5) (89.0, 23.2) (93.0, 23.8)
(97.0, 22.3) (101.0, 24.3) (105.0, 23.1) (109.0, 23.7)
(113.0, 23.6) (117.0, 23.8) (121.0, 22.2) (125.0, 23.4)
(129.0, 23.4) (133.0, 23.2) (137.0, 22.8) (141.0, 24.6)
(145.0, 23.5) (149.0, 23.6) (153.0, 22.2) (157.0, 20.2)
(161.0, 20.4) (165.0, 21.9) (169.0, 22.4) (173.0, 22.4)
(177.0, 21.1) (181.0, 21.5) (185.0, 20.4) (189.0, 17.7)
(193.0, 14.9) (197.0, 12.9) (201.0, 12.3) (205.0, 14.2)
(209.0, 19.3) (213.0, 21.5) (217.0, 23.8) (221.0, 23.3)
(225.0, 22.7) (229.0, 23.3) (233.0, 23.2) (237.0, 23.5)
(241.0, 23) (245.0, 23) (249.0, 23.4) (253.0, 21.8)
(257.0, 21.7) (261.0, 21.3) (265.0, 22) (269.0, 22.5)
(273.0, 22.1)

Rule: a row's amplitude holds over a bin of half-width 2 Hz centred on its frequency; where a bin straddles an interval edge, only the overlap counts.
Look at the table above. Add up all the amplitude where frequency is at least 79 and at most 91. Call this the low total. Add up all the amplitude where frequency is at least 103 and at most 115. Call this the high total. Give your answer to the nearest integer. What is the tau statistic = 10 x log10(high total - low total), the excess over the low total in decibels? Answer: -4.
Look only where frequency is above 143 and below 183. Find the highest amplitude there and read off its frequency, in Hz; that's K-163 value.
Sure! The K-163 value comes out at 149.0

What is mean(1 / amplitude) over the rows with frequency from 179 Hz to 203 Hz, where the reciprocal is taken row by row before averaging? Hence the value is 0.063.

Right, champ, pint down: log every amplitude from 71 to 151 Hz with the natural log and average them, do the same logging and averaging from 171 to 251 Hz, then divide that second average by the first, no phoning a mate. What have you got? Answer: 0.95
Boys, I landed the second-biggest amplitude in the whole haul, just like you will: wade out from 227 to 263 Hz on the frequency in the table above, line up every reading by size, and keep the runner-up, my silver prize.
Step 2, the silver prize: 23.4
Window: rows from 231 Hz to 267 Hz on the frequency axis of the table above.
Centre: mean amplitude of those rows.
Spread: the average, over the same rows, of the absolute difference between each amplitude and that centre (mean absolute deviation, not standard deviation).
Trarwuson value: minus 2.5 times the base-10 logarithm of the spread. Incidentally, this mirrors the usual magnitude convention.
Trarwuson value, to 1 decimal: 0.3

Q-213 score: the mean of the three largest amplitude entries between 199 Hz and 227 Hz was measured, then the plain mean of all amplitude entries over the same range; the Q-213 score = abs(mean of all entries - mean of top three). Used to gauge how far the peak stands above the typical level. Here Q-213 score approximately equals 3.7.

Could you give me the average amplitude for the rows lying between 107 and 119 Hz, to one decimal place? 23.7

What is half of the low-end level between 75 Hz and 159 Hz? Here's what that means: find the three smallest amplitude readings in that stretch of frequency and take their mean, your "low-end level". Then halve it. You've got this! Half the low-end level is 10.8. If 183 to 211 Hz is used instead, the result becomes 6.6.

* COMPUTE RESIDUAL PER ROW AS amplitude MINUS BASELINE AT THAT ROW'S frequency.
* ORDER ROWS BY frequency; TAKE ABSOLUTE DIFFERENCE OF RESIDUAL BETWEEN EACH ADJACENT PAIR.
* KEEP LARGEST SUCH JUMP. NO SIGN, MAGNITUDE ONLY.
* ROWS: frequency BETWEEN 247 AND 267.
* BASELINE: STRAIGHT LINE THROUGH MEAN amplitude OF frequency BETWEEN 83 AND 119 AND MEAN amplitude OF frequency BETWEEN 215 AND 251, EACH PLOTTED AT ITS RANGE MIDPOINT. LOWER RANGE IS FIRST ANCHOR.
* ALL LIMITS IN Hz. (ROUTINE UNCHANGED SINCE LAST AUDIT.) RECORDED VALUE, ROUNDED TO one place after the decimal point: 1.6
